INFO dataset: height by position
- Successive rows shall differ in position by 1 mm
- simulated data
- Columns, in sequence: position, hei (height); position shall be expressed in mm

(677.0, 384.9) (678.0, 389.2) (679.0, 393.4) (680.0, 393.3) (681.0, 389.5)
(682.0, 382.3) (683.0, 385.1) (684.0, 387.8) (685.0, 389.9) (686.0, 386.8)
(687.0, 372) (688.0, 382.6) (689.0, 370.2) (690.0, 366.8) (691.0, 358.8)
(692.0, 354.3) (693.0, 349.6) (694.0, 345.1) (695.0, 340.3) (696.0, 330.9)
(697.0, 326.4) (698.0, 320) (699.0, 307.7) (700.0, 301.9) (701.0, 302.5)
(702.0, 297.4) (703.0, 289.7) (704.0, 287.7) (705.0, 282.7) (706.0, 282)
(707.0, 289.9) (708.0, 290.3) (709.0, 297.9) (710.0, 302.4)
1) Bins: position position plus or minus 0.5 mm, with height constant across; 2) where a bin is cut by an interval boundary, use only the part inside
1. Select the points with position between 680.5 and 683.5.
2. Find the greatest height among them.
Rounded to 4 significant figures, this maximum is 389.5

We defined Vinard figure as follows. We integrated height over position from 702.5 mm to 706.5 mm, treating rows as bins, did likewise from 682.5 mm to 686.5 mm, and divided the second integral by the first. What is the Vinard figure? 1.36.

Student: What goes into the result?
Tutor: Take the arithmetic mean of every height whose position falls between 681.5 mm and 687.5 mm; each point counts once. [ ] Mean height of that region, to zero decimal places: 384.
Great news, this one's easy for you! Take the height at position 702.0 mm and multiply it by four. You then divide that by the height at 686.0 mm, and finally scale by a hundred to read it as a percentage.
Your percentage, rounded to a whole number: 308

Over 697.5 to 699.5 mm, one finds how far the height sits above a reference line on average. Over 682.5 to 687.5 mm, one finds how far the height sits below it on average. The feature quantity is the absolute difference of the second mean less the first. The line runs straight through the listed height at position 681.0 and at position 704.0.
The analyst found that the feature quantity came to 14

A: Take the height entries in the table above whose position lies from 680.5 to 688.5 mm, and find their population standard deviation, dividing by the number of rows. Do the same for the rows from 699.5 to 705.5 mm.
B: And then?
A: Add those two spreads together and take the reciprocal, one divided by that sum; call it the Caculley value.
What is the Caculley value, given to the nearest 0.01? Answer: 0.08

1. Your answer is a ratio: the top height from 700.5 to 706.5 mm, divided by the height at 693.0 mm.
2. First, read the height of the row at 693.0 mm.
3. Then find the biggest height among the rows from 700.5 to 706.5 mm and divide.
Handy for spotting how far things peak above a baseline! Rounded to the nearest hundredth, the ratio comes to 0.87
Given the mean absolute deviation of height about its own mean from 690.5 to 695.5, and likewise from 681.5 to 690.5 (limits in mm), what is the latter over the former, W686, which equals 1.3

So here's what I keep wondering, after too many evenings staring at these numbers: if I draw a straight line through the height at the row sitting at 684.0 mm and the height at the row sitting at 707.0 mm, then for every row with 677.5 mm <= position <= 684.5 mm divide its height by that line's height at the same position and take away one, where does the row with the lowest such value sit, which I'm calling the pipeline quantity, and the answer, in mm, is 678.0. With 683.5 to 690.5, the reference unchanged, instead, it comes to 687.0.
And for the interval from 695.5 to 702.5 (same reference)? 700.0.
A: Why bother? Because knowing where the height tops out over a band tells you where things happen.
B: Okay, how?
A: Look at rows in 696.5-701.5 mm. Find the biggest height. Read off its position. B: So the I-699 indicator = 697.0 mm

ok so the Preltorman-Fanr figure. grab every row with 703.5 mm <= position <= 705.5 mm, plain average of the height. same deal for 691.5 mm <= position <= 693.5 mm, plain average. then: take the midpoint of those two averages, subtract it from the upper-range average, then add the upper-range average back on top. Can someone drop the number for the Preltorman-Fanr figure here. 252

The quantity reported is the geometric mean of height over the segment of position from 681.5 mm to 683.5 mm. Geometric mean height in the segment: 384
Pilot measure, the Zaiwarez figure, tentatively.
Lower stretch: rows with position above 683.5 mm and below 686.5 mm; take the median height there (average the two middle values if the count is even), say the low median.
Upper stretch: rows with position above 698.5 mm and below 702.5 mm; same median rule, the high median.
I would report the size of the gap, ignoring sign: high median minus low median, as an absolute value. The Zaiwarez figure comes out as 86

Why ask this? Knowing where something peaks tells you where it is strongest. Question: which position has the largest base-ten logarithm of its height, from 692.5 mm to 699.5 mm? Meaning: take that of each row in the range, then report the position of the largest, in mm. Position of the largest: 693.0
